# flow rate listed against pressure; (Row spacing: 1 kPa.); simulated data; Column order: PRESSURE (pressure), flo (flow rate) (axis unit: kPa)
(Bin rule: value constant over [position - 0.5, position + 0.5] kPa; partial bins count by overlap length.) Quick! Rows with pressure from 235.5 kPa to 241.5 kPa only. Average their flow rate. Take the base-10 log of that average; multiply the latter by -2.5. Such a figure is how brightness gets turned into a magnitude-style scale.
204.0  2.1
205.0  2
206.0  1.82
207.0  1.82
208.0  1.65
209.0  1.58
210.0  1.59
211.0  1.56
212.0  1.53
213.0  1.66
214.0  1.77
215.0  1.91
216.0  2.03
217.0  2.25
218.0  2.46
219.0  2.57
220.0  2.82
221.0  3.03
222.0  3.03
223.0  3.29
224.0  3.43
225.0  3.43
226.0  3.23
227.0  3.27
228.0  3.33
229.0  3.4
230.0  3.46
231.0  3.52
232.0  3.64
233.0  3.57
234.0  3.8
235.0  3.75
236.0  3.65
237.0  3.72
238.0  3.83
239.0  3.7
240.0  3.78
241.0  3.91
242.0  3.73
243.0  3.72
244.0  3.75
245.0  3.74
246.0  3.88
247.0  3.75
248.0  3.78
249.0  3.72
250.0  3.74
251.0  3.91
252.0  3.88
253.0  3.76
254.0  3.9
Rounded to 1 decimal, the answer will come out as -1.4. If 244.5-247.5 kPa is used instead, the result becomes -1.4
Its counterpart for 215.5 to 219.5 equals -0.9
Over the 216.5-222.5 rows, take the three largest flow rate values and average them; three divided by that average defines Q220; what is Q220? 1.01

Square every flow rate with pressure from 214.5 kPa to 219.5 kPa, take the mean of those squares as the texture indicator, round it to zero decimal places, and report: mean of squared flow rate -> 5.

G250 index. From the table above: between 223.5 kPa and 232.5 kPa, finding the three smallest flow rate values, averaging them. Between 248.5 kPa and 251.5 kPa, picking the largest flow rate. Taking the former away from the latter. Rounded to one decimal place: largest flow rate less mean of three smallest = 0.6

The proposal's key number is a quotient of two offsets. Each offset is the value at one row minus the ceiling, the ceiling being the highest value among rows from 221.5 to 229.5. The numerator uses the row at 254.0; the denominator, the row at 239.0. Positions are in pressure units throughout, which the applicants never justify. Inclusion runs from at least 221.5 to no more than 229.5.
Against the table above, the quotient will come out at 1.7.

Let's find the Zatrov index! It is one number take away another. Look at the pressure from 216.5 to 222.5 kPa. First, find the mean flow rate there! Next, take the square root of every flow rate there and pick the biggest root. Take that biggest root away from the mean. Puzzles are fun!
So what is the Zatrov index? 0.95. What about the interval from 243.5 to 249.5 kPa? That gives 1.80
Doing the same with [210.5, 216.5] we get 0.32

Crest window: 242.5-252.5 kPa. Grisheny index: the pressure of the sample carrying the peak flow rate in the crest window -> 251.0 kPa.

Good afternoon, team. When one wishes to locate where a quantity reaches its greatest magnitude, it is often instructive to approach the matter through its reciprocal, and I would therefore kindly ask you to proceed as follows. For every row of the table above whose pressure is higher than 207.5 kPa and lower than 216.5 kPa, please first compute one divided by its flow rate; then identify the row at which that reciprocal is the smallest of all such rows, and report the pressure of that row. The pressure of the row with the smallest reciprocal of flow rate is 216.0 kPa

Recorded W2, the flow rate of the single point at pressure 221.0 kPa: 3.03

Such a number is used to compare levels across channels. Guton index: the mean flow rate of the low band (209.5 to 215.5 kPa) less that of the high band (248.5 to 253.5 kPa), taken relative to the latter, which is -0.56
